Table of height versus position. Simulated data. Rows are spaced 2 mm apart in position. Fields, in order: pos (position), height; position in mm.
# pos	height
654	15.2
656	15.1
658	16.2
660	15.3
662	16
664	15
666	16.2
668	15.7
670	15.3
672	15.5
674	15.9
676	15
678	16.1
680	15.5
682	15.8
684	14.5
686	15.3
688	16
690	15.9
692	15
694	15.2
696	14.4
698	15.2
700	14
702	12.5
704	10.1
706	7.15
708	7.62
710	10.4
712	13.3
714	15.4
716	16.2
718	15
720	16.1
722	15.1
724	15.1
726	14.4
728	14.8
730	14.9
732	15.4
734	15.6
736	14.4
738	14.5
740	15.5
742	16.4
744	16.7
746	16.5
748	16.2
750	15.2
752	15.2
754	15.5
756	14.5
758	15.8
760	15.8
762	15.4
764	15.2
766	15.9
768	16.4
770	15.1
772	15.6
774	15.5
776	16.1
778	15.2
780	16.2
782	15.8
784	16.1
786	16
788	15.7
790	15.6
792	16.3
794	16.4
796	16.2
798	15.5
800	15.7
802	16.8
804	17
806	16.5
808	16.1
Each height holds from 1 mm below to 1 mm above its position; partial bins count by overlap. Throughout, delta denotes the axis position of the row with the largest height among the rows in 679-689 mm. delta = 688 mm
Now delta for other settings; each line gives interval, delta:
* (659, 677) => 666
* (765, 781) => 768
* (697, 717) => 716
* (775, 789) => 780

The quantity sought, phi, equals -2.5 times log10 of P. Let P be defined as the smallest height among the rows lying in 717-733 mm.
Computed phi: -2.90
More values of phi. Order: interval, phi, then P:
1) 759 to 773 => -2.95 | 15.1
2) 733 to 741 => -2.90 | 14.4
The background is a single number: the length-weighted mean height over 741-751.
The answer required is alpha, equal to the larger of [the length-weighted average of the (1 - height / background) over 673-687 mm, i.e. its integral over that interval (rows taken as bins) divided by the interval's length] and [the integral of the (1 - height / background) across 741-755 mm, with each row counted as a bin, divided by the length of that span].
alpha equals 0.047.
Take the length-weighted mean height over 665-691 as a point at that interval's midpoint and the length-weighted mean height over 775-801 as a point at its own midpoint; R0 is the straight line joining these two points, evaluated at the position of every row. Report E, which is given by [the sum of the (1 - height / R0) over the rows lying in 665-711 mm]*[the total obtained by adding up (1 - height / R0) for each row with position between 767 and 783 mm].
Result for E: 0.15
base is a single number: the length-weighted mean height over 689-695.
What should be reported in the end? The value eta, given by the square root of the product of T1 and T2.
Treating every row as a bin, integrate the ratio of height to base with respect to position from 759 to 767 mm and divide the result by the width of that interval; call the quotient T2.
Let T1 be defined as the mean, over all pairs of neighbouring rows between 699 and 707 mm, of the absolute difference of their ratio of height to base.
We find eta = 0.39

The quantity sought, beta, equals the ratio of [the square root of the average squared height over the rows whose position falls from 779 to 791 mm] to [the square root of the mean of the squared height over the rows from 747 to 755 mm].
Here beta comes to 1.02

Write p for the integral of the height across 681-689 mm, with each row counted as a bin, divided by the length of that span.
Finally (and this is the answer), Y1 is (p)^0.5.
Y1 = 3.92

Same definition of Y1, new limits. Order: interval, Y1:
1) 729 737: 3.88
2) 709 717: 3.72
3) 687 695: 3.94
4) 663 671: 3.94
